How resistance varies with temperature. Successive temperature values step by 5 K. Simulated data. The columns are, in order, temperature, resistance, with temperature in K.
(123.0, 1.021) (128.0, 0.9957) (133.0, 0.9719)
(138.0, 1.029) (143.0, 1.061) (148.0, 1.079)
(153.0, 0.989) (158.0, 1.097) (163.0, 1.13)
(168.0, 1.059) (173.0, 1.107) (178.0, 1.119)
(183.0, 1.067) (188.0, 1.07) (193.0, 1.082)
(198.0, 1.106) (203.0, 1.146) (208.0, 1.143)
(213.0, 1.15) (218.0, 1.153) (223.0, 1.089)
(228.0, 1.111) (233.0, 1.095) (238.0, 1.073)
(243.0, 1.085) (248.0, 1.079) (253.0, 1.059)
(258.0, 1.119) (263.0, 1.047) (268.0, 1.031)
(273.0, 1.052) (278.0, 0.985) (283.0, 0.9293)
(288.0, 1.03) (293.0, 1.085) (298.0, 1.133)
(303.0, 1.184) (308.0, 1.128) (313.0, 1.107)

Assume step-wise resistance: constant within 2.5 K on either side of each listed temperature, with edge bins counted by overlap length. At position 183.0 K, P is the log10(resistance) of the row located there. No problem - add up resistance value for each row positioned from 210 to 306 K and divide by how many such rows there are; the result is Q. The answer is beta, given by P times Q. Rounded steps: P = 0.028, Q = 1.08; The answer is 0.030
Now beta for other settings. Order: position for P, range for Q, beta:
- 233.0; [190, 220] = 0.045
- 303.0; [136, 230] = 0.080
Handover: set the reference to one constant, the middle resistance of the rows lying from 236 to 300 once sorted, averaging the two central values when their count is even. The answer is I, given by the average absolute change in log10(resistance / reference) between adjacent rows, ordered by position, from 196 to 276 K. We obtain 0.010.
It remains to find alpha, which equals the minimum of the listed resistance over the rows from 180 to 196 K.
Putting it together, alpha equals 1.067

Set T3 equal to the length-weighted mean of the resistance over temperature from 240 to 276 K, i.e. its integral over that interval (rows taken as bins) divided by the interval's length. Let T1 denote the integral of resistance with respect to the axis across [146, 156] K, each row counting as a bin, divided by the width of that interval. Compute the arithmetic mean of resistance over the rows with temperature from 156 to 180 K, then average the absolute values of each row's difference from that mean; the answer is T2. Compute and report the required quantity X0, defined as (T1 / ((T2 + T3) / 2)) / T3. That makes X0 1.79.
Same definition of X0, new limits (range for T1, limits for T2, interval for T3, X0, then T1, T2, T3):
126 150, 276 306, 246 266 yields 1.66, 1.03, 0.076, 1.07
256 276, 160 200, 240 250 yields 1.77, 1.06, 0.023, 1.08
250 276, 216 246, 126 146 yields 2.01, 1.06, 0.021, 1.02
